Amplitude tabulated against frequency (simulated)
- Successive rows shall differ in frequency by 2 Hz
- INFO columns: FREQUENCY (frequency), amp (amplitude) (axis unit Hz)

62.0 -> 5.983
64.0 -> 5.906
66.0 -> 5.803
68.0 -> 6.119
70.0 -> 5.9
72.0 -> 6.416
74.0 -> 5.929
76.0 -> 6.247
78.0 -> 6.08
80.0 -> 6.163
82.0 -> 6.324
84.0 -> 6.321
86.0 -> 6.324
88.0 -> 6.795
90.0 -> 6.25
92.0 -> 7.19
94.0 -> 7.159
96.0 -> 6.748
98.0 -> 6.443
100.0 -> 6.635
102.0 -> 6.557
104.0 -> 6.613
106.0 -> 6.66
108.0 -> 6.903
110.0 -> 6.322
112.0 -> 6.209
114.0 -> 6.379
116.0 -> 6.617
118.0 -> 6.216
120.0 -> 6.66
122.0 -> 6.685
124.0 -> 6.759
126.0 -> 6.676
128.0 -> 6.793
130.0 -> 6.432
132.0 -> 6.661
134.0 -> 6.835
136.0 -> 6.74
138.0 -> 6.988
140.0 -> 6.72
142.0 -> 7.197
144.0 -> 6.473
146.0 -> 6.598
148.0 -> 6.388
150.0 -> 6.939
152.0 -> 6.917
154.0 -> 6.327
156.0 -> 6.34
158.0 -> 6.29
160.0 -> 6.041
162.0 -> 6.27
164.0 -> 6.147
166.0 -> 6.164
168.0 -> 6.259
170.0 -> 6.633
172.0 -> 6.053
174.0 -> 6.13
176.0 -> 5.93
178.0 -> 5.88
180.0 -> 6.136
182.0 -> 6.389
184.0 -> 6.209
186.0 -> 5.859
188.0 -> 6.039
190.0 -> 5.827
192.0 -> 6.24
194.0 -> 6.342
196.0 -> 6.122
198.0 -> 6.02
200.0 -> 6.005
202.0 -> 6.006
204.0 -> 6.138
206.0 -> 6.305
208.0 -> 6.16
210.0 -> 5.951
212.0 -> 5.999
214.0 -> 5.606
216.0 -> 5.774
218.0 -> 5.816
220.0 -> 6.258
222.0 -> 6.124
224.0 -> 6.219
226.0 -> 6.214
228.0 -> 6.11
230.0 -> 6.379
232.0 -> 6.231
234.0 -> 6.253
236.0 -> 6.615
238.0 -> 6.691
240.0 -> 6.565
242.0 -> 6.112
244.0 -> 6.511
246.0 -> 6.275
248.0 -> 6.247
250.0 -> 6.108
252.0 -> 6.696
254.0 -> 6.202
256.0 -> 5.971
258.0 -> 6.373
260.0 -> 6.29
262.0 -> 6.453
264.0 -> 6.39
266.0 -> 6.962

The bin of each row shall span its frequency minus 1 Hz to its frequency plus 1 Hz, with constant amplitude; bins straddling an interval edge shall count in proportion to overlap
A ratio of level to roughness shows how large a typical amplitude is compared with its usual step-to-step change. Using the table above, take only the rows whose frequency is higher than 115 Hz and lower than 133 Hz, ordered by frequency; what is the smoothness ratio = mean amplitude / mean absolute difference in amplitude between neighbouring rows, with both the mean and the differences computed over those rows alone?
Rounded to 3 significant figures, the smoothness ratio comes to 30.5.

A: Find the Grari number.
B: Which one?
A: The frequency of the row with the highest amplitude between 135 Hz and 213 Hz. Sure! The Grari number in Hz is 142.0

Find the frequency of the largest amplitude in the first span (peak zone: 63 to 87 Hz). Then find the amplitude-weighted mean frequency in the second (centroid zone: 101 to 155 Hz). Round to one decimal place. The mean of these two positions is 100.1 Hz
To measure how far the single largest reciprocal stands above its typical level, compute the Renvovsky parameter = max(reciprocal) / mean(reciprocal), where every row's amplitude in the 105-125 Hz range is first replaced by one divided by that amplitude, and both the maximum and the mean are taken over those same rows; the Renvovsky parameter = 1.05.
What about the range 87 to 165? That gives 1.09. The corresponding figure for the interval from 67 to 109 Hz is 1.09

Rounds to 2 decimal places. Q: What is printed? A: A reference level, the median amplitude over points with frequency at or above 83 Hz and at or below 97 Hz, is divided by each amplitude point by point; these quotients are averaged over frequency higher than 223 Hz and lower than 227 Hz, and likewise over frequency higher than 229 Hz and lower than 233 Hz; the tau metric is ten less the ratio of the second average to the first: 9.01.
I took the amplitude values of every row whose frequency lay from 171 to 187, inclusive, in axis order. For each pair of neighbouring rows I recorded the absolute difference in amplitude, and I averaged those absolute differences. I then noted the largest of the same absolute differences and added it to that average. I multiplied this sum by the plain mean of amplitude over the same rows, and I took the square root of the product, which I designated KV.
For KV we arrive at 1.8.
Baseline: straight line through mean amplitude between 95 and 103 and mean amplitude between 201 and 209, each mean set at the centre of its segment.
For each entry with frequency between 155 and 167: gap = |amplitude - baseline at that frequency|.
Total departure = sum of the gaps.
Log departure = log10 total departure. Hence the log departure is -0.12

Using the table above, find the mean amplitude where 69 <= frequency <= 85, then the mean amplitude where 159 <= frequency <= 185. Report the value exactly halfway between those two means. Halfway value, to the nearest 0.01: 6.17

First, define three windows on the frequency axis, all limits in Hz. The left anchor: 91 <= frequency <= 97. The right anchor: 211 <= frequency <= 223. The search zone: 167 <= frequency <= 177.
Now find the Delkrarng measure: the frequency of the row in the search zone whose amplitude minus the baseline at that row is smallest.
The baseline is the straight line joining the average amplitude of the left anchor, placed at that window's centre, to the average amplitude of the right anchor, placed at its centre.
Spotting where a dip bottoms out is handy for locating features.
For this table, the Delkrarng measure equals 176.0 Hz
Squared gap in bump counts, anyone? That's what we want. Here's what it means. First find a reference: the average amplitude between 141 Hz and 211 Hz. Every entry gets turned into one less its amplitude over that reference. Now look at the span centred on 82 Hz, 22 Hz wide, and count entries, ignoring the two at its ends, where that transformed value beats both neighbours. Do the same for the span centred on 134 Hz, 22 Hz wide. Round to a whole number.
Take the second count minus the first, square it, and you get 0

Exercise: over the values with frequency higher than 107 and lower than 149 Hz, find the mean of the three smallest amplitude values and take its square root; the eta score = 2.50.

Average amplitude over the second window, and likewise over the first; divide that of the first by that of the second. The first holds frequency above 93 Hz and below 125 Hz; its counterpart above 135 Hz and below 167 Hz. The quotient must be 1.01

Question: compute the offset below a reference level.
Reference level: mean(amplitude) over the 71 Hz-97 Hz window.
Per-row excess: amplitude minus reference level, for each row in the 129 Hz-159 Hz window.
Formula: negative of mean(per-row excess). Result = -0.20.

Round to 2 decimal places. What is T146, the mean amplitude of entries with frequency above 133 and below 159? 6.67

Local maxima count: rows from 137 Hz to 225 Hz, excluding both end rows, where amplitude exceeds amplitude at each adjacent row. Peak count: 13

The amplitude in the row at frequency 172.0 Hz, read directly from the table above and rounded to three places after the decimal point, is 6.053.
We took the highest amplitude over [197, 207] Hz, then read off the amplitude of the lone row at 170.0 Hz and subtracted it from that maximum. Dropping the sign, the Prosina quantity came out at 0.33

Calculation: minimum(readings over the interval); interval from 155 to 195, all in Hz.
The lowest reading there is 5.827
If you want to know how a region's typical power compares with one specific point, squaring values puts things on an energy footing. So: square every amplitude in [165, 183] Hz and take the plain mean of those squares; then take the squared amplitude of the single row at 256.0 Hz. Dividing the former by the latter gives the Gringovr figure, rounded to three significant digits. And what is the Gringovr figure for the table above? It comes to 1.07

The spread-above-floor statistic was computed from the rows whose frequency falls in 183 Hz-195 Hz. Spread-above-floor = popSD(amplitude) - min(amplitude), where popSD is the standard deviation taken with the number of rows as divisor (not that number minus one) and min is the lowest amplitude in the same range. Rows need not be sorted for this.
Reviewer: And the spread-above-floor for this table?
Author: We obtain -5.63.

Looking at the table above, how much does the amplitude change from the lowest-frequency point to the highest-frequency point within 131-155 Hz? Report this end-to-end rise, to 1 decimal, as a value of -0.3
